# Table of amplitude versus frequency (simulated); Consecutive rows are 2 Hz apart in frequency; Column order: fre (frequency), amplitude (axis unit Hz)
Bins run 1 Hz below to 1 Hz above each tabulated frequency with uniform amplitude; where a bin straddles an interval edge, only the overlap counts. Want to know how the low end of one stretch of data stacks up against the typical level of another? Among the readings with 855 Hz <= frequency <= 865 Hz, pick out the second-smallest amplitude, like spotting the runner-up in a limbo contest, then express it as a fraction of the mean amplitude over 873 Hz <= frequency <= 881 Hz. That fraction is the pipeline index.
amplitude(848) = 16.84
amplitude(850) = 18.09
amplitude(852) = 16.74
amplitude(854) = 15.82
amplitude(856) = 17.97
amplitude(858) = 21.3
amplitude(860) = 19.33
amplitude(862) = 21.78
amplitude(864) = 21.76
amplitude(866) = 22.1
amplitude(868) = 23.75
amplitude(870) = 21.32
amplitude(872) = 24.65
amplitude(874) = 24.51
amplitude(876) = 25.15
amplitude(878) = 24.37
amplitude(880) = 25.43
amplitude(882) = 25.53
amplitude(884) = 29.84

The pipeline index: 0.777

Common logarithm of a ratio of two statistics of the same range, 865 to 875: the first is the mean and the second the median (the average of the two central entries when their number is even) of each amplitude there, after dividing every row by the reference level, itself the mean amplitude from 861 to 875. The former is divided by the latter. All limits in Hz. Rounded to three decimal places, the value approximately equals -0.009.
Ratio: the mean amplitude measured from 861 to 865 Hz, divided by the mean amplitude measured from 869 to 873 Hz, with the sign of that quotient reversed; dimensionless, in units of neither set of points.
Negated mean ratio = -0.947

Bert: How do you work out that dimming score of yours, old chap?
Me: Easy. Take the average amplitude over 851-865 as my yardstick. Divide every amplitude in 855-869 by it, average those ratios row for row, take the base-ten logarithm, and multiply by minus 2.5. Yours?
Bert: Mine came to -0.10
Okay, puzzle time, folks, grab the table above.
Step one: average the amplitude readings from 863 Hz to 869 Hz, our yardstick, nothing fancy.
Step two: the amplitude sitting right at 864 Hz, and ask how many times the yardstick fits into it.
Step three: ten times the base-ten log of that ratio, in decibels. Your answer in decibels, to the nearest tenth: -0.2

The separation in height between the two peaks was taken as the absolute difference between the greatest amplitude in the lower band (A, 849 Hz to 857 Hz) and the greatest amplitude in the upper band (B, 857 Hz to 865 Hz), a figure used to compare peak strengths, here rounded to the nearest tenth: 3.7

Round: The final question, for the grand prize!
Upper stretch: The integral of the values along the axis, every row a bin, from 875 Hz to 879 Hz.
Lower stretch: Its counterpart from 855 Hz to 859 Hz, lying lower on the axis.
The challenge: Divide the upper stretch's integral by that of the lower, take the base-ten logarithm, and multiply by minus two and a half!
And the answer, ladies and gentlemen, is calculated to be -0.25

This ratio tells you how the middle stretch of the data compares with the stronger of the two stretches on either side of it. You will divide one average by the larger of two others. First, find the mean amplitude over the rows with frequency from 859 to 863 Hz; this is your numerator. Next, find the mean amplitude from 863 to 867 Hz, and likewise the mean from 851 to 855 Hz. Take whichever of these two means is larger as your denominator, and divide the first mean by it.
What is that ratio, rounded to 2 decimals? 0.94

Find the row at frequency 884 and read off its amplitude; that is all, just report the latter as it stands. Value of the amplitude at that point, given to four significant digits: 29.84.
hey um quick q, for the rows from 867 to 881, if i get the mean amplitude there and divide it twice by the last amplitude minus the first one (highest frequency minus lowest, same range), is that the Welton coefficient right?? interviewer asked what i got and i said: 8.6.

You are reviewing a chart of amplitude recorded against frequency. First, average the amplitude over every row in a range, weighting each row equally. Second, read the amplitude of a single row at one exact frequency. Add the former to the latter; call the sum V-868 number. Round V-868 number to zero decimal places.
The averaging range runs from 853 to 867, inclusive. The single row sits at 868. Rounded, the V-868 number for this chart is 44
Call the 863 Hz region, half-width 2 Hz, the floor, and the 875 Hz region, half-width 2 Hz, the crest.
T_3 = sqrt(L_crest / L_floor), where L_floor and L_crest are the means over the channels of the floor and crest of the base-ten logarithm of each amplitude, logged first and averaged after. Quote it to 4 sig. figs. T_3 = 1.021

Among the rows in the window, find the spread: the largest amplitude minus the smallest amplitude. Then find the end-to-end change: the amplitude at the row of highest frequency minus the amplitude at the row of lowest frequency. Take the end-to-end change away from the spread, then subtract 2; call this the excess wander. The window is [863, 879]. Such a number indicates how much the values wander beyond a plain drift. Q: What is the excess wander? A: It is -0.8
